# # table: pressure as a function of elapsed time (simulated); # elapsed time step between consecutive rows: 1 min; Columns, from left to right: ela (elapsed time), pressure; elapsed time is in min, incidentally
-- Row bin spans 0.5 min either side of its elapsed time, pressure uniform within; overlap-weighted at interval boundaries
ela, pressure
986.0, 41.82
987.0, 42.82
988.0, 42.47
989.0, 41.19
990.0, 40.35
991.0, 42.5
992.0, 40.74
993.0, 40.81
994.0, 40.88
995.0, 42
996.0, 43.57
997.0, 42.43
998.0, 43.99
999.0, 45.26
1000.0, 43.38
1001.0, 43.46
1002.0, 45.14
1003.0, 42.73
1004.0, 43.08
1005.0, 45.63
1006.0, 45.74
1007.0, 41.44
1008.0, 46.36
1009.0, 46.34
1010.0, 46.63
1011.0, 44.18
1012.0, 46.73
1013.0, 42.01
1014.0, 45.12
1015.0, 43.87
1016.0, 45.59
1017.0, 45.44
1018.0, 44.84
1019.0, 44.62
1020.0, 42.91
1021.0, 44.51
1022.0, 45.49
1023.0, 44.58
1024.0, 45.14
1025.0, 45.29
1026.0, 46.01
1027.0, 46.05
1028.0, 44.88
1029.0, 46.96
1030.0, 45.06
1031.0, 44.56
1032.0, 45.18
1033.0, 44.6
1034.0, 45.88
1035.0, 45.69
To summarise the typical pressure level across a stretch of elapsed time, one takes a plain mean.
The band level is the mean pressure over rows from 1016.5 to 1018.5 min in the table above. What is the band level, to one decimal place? 45.1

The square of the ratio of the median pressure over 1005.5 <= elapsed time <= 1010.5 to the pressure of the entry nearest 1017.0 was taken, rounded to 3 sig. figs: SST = 1.04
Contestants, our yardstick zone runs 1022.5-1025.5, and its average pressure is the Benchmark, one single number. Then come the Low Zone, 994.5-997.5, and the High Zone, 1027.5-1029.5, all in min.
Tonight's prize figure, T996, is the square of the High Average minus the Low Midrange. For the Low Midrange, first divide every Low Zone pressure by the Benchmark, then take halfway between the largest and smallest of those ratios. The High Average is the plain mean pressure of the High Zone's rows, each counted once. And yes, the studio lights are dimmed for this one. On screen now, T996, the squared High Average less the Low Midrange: 2108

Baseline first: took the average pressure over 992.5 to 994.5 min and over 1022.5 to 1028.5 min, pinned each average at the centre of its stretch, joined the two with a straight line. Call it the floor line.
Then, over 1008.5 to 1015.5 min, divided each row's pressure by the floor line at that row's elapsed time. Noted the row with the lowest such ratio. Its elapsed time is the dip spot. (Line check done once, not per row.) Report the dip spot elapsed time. 1013.0 min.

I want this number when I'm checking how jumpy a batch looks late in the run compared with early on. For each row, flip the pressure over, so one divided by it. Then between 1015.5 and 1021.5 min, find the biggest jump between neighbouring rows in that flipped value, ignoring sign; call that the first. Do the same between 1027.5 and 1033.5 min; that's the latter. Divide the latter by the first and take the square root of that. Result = 1.05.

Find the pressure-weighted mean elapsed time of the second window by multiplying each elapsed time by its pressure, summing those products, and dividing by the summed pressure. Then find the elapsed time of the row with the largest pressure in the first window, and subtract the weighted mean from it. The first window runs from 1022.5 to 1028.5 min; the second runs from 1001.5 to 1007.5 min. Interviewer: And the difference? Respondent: 22.5 min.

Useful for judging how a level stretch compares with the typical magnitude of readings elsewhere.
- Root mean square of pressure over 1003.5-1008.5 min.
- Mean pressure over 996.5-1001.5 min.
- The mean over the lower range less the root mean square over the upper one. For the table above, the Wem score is -0.8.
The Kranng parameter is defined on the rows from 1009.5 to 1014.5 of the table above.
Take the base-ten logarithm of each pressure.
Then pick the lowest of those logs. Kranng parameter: 1.62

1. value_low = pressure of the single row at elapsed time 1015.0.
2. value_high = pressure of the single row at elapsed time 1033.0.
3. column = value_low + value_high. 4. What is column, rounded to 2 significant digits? 88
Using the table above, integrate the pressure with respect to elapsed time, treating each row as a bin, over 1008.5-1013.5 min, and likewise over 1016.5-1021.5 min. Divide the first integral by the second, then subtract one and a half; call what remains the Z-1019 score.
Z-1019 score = -0.48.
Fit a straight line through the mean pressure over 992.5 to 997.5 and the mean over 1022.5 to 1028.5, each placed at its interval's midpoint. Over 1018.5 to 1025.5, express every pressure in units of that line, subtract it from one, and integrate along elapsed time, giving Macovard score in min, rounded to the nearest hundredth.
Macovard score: 0.05 min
